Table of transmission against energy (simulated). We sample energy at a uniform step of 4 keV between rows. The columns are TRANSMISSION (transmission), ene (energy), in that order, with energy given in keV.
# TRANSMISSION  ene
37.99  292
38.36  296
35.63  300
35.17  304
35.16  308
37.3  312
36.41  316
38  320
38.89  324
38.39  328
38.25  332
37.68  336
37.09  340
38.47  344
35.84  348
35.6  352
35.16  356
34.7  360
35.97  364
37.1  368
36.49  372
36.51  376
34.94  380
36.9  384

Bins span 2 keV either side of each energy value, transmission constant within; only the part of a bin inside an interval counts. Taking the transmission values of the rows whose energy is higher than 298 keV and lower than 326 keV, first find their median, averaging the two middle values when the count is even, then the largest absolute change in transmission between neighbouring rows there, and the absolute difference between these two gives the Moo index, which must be 34.3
